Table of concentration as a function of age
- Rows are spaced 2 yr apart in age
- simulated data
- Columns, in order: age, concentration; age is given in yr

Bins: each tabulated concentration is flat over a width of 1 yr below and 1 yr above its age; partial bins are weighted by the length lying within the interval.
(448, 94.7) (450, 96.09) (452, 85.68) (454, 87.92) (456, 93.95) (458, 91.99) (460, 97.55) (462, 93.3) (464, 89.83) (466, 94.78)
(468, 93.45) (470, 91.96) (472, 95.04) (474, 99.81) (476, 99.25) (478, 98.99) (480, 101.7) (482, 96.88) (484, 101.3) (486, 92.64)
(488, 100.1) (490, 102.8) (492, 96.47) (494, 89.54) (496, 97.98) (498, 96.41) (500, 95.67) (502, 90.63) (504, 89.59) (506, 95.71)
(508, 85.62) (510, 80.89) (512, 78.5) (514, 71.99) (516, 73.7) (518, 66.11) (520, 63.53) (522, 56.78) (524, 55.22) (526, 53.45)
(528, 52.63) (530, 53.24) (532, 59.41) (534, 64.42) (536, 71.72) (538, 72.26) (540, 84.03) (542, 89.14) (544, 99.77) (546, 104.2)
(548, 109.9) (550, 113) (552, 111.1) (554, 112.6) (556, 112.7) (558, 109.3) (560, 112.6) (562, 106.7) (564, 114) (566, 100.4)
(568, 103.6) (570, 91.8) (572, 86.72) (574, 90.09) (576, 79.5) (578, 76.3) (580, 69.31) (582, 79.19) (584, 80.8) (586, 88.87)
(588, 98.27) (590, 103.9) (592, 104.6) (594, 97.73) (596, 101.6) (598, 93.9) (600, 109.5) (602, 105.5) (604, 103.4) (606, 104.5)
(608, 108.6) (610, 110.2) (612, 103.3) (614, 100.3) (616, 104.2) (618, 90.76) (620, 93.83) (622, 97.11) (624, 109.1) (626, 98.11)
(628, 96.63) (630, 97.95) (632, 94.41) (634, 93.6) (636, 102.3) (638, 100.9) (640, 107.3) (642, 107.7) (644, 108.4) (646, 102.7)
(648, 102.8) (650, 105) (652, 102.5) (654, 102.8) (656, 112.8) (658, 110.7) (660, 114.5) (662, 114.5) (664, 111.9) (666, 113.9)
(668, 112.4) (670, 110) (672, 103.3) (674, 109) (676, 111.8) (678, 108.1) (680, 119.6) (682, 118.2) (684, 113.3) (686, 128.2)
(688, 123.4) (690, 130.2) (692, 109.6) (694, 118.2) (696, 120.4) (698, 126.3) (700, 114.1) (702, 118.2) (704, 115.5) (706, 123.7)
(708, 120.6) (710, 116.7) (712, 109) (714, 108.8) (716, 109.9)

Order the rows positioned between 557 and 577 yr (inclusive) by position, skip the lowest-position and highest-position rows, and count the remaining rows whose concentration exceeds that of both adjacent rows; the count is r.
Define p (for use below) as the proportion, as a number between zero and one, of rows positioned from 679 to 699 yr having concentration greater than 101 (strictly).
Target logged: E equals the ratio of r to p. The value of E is 4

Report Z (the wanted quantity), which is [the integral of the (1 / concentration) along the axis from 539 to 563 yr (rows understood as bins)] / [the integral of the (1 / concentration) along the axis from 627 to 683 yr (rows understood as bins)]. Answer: 0.4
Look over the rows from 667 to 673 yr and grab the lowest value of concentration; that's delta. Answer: 103.3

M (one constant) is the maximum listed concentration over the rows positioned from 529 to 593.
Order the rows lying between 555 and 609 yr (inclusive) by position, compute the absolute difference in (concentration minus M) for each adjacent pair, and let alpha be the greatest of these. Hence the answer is 15.6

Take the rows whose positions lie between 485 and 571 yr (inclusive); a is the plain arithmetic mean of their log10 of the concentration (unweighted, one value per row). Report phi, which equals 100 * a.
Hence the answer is 193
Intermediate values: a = 1.93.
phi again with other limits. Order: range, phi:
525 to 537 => 177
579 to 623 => 199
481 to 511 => 197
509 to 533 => 180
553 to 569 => 204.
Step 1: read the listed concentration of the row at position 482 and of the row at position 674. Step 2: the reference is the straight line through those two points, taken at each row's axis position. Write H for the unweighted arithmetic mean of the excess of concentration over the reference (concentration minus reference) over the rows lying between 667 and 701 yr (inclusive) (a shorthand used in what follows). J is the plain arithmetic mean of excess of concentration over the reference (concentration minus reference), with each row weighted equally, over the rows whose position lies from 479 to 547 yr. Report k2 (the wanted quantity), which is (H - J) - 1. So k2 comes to 23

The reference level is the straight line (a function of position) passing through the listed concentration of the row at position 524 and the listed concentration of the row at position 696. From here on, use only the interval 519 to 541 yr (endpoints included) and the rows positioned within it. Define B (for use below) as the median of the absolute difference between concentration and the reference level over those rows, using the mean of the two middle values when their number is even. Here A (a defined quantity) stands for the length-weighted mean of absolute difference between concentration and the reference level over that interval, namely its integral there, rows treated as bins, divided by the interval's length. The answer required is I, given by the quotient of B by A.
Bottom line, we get 0.62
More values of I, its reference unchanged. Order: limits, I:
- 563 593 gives 0.97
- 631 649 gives 0.79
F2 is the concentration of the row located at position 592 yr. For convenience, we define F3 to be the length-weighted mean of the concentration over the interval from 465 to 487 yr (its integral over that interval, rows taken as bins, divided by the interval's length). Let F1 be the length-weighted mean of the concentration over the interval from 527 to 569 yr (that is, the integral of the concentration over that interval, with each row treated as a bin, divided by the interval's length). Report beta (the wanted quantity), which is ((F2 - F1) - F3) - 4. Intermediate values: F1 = 93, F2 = 104.6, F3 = 97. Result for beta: -89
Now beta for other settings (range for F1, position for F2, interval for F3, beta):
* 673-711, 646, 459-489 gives -116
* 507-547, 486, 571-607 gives -76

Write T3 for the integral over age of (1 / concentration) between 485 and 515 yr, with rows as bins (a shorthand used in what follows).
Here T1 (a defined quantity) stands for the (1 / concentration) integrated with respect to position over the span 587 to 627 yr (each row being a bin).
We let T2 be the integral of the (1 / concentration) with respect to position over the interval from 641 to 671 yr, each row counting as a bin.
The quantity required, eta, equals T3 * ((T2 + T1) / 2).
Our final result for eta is 0.111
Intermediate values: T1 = 0.39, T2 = 0.28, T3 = 0.33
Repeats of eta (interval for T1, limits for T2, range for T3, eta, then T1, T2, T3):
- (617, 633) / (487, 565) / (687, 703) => 0.075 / 0.16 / 0.95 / 0.13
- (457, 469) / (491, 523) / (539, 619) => 0.215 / 0.13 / 0.40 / 0.82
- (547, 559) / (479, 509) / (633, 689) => 0.108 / 0.11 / 0.31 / 0.51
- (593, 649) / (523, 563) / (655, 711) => 0.254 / 0.55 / 0.50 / 0.48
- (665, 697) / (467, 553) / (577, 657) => 0.541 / 0.28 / 1.05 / 0.81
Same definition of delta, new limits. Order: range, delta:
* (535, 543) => 71.72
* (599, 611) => 103.4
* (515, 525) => 55.22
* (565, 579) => 76.3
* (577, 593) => 69.31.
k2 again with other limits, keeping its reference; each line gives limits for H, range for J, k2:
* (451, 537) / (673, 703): -22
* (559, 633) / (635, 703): -11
